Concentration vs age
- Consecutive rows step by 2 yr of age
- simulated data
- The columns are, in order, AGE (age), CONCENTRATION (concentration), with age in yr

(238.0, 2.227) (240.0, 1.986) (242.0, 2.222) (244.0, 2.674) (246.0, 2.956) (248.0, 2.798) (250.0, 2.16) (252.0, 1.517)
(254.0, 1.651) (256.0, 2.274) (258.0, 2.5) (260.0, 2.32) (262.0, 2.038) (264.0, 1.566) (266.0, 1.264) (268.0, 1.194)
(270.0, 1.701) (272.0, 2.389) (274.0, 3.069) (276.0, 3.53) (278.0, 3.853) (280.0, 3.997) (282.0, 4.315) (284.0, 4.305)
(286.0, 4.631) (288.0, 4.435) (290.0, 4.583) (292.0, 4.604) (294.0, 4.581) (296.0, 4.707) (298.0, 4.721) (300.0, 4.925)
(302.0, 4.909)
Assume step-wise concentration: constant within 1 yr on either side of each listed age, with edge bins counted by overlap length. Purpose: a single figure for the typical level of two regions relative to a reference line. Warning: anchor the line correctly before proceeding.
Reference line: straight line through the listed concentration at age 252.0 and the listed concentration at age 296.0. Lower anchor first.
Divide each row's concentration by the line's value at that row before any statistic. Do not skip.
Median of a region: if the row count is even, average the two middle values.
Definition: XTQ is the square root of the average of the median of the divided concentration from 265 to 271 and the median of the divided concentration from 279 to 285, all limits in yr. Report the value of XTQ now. 0.90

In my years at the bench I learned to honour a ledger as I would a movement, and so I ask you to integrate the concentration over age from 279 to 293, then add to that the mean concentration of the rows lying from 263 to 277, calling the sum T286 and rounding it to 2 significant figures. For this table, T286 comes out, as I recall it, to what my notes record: 64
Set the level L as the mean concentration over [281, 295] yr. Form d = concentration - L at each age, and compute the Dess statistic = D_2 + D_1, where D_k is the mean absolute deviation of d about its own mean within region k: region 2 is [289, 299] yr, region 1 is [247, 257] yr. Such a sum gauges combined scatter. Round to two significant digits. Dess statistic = 0.46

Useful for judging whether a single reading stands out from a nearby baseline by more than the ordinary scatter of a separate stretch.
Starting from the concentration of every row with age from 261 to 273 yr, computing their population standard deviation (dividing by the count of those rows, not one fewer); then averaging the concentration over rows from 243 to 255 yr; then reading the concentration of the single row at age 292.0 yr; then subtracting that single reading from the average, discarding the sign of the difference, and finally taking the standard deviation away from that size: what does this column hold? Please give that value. 1.9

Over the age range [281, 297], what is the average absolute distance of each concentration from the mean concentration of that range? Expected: 0.1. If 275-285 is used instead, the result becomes 0.2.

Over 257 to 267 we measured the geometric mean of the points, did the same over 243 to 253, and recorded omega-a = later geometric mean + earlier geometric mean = 4.2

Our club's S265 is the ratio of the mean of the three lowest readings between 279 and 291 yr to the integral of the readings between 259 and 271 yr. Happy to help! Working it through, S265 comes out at 0.21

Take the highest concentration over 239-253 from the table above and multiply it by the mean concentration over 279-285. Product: 12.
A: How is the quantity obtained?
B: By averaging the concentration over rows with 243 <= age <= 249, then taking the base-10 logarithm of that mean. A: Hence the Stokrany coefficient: 0.45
